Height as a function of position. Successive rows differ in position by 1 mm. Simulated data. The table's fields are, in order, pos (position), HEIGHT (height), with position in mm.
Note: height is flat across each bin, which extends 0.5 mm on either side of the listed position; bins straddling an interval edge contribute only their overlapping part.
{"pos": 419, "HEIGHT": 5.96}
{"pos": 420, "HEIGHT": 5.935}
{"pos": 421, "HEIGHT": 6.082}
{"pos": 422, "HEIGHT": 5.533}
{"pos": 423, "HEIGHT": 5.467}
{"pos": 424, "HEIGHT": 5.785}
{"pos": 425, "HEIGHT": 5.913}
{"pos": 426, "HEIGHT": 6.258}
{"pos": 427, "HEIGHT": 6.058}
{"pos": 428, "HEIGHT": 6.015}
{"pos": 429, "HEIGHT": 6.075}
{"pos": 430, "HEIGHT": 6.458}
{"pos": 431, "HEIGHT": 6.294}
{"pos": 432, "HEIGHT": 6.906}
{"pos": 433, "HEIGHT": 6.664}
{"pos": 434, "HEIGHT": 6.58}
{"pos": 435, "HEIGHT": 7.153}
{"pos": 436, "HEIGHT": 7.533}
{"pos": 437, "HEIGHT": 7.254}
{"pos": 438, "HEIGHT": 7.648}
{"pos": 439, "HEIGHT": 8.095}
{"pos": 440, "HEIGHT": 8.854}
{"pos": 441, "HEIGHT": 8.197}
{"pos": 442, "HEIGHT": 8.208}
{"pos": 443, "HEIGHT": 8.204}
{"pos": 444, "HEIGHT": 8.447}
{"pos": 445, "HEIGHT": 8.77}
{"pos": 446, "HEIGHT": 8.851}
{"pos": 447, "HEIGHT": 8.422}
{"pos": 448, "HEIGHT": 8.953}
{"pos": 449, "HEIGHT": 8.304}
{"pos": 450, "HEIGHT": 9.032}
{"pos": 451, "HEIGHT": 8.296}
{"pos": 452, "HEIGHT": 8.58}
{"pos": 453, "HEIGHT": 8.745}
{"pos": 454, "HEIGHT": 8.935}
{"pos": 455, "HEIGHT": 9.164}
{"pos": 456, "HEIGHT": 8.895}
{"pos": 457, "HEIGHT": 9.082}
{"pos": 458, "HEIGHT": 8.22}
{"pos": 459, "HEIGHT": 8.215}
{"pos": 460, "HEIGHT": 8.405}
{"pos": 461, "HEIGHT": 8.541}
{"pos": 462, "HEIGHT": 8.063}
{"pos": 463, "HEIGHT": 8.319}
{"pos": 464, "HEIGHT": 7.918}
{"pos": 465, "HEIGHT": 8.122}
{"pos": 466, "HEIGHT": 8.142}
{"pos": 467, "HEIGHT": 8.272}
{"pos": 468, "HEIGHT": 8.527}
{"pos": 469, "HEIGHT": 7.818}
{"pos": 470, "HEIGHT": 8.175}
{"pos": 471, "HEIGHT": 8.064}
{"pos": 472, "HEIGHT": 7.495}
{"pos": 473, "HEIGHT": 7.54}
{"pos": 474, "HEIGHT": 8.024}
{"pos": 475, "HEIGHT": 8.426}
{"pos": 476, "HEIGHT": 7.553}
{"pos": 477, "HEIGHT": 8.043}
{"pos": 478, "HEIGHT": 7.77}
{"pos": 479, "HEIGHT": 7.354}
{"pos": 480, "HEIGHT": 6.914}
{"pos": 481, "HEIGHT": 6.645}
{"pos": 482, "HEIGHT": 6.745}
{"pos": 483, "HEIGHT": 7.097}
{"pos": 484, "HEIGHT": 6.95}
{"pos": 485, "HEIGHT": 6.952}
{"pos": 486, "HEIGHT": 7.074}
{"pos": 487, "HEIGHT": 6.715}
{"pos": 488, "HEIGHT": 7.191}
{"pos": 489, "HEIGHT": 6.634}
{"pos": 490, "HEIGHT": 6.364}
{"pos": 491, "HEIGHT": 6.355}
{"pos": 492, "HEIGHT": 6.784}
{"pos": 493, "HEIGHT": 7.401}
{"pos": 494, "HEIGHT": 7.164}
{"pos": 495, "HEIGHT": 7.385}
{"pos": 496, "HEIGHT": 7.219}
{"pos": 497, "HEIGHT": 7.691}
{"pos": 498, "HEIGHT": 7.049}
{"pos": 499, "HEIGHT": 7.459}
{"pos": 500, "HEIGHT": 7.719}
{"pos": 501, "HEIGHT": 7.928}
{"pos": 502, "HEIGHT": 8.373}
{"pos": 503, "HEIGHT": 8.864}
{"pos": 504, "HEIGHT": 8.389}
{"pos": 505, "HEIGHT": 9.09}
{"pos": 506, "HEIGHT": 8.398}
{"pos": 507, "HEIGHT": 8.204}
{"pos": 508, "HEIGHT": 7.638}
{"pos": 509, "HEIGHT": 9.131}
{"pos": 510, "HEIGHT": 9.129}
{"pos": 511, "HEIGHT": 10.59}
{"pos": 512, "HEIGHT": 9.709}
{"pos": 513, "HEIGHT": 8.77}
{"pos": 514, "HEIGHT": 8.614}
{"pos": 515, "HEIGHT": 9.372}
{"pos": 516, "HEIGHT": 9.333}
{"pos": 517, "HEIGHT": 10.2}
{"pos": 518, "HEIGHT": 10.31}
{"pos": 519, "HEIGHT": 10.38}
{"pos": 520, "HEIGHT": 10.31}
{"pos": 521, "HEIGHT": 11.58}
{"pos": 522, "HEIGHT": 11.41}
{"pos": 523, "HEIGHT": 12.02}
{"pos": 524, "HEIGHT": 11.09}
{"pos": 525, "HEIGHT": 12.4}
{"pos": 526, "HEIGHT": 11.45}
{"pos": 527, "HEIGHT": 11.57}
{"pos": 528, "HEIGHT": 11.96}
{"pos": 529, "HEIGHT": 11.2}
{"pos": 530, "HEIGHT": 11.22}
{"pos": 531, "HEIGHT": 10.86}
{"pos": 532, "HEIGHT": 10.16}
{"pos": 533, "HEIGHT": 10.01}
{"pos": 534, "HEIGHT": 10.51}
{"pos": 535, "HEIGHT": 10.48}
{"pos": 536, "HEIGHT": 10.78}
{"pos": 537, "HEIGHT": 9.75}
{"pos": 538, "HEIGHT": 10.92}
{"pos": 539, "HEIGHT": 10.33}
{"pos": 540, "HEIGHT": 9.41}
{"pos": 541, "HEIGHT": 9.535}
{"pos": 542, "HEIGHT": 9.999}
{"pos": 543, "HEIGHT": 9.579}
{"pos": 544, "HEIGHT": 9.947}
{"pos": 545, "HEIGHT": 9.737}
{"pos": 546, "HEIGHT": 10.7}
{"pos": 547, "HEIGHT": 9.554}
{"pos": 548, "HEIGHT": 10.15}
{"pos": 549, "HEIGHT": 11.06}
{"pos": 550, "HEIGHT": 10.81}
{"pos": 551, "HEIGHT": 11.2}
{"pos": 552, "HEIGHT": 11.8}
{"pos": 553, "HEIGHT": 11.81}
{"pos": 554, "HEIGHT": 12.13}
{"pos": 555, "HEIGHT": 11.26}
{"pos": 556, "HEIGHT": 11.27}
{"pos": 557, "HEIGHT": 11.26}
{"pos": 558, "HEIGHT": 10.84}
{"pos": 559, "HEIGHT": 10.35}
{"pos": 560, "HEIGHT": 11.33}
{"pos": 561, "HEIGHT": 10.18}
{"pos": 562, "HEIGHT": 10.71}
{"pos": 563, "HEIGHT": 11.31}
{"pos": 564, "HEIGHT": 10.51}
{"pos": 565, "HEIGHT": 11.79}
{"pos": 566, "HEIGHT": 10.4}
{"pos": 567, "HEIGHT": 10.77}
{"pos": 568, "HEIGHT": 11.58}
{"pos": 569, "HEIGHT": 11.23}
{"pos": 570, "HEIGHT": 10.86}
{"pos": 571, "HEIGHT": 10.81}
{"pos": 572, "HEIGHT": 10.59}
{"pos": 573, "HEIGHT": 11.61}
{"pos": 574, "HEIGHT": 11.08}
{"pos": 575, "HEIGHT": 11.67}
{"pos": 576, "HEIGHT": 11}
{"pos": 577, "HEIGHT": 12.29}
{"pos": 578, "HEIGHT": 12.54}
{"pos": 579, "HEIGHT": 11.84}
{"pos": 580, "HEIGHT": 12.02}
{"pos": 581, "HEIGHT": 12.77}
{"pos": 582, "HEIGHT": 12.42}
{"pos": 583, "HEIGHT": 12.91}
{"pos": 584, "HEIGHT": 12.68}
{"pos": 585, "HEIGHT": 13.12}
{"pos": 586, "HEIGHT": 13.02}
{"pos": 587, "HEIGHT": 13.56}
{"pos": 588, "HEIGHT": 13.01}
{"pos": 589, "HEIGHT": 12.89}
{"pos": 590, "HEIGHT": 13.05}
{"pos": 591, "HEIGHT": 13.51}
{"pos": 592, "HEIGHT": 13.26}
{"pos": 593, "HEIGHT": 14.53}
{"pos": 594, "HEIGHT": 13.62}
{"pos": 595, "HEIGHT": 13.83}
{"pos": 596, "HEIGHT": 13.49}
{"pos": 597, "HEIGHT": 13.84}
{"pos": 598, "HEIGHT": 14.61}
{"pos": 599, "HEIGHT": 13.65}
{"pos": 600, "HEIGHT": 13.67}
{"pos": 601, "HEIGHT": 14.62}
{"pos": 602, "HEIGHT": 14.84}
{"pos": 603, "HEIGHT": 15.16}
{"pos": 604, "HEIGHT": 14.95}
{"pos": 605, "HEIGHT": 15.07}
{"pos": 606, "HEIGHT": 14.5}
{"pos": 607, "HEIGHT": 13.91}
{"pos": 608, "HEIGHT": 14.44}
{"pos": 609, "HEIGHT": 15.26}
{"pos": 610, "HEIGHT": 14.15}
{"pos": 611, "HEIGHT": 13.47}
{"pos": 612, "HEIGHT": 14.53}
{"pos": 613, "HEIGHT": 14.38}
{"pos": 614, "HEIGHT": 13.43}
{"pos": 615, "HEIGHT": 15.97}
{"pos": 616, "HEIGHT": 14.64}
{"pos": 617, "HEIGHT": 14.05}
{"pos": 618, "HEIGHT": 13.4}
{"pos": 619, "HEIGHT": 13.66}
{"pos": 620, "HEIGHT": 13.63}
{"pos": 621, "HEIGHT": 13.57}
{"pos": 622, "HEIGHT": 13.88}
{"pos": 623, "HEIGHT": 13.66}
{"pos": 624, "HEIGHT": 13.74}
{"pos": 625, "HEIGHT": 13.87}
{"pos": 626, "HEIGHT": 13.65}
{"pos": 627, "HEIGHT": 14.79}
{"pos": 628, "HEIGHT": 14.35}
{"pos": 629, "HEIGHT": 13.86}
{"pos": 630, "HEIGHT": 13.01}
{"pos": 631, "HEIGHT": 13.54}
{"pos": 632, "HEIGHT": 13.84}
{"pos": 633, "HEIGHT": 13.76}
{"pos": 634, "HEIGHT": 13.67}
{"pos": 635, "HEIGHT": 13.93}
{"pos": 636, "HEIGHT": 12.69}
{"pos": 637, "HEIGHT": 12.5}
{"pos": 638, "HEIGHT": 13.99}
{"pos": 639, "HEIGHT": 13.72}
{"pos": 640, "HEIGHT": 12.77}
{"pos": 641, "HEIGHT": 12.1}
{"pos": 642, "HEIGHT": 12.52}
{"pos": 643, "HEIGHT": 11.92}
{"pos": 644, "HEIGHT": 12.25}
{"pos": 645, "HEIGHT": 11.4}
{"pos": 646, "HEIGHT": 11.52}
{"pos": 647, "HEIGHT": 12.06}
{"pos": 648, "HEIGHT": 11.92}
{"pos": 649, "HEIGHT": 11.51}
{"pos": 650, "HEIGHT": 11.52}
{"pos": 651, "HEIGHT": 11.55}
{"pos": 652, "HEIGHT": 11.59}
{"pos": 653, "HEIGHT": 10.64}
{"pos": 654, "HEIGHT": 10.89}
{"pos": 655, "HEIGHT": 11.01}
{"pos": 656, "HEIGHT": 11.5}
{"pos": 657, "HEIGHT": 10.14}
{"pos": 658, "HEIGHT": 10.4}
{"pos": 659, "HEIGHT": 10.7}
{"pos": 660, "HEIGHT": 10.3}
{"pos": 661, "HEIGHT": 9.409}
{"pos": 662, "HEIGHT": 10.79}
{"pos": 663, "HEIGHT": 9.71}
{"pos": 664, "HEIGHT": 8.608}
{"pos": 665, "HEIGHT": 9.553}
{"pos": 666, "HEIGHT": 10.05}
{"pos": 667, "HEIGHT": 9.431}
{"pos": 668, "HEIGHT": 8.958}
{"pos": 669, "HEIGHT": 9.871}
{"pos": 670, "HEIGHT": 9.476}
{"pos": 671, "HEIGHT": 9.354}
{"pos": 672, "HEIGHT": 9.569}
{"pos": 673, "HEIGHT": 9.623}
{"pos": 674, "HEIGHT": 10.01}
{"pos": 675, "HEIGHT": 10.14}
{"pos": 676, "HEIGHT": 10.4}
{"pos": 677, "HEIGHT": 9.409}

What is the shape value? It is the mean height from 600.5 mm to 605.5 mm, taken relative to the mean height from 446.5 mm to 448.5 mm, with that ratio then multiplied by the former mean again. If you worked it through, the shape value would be 26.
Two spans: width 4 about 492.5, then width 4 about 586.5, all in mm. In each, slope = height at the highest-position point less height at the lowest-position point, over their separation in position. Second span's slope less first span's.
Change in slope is -0.31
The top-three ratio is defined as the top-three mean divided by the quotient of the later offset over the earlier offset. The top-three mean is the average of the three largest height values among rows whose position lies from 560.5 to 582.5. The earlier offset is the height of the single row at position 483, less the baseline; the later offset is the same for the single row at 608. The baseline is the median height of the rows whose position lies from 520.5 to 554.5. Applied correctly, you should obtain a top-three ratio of -13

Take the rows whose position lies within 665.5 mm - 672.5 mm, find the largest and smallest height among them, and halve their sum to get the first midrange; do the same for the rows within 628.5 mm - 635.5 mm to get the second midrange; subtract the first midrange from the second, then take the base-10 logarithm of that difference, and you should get 0.6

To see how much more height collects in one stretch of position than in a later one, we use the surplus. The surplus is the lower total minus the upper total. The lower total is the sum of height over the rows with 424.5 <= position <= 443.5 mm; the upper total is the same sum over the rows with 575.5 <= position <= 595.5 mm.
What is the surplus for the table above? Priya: -124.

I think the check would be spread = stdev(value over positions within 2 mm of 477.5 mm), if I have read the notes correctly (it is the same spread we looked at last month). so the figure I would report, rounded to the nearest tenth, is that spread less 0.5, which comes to -0.2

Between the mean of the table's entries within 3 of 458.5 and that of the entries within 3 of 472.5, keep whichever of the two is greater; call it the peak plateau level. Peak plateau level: 8.6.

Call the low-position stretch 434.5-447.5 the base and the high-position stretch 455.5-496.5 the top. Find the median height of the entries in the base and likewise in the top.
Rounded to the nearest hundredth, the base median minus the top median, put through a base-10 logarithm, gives -0.19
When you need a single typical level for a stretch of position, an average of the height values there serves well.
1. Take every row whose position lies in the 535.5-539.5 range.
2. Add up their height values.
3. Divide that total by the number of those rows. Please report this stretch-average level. 10.4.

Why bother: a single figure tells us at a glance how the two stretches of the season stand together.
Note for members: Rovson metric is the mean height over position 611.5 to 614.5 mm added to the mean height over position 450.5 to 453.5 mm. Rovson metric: 23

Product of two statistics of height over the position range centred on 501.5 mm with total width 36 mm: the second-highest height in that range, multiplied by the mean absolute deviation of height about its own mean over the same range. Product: 11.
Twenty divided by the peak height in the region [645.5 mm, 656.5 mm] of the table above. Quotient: 1.66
